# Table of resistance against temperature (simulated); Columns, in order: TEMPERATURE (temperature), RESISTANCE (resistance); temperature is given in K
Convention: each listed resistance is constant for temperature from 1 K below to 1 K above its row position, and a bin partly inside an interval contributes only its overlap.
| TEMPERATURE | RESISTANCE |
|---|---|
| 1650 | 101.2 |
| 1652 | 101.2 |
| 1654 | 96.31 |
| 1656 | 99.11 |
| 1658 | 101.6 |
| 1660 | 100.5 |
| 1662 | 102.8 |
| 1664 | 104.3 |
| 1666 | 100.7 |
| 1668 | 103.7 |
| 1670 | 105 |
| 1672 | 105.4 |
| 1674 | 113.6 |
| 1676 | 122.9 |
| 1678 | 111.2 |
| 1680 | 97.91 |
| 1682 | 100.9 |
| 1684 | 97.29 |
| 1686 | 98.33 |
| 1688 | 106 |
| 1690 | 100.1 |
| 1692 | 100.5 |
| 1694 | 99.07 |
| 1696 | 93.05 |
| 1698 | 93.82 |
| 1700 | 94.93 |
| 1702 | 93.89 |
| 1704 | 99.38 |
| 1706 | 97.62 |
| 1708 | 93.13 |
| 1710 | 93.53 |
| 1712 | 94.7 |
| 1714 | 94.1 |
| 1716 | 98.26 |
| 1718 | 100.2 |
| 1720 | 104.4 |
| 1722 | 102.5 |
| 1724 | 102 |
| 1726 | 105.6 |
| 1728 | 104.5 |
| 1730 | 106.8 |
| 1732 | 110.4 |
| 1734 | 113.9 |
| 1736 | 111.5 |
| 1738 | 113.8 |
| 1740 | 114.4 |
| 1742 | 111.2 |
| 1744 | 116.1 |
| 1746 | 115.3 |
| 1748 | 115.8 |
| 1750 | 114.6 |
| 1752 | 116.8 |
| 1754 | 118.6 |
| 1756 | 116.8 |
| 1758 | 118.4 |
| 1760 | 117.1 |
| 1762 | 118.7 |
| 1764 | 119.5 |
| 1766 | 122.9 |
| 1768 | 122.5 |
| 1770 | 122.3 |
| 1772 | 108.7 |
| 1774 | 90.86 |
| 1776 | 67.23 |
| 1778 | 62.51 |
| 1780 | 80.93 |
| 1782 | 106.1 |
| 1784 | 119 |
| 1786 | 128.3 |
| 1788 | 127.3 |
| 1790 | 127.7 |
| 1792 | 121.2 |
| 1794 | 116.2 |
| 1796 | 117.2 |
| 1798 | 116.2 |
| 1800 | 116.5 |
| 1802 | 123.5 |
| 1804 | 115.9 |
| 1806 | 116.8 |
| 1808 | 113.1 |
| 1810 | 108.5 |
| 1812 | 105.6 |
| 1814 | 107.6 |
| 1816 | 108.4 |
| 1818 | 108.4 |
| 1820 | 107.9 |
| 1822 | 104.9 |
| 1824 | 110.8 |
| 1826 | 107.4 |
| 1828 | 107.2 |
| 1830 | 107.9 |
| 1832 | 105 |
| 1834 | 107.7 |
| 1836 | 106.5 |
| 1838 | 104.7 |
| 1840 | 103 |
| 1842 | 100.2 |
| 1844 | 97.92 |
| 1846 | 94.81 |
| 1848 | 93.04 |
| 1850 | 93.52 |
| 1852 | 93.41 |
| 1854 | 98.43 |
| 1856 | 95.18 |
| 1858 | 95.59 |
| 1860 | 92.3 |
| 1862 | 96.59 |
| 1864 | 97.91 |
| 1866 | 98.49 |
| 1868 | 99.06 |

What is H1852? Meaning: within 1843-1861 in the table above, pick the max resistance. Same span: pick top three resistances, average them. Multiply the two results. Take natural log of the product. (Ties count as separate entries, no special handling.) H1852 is 9.17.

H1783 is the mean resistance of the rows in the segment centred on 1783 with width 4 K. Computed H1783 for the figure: 113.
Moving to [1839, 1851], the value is 97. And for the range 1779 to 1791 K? 115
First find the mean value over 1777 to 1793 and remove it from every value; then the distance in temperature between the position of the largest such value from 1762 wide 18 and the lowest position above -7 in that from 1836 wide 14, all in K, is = 64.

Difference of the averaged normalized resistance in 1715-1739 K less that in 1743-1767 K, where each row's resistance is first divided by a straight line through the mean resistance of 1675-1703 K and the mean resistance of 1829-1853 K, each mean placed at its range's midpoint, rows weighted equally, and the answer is -0.11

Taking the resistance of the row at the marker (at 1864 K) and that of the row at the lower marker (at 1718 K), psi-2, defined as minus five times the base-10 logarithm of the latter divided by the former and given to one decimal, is -0.1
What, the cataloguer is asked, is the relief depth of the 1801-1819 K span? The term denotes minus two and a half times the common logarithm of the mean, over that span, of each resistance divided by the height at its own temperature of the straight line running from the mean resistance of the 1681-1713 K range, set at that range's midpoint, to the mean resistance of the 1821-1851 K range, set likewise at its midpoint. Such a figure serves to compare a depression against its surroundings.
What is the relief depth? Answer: -0.10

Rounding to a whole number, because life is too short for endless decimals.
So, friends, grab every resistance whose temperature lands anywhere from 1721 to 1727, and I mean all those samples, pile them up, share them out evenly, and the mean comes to 103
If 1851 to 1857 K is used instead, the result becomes 96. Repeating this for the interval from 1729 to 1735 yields 110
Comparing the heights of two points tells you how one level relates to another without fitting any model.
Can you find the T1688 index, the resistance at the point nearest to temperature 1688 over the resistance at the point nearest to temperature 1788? 0.83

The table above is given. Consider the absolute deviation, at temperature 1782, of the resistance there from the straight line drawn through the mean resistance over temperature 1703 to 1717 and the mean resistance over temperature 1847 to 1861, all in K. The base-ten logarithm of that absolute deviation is 1.04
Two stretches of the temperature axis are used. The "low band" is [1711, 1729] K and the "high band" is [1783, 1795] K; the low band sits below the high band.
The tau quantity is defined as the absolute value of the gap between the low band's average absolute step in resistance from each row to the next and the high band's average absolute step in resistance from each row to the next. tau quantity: 2.2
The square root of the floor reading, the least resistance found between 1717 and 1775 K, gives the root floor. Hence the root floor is 9.5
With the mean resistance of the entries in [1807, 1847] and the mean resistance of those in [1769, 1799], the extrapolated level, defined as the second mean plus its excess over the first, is 109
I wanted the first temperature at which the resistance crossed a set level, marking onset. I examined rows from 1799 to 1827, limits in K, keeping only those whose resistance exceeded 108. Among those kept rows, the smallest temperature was 1800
